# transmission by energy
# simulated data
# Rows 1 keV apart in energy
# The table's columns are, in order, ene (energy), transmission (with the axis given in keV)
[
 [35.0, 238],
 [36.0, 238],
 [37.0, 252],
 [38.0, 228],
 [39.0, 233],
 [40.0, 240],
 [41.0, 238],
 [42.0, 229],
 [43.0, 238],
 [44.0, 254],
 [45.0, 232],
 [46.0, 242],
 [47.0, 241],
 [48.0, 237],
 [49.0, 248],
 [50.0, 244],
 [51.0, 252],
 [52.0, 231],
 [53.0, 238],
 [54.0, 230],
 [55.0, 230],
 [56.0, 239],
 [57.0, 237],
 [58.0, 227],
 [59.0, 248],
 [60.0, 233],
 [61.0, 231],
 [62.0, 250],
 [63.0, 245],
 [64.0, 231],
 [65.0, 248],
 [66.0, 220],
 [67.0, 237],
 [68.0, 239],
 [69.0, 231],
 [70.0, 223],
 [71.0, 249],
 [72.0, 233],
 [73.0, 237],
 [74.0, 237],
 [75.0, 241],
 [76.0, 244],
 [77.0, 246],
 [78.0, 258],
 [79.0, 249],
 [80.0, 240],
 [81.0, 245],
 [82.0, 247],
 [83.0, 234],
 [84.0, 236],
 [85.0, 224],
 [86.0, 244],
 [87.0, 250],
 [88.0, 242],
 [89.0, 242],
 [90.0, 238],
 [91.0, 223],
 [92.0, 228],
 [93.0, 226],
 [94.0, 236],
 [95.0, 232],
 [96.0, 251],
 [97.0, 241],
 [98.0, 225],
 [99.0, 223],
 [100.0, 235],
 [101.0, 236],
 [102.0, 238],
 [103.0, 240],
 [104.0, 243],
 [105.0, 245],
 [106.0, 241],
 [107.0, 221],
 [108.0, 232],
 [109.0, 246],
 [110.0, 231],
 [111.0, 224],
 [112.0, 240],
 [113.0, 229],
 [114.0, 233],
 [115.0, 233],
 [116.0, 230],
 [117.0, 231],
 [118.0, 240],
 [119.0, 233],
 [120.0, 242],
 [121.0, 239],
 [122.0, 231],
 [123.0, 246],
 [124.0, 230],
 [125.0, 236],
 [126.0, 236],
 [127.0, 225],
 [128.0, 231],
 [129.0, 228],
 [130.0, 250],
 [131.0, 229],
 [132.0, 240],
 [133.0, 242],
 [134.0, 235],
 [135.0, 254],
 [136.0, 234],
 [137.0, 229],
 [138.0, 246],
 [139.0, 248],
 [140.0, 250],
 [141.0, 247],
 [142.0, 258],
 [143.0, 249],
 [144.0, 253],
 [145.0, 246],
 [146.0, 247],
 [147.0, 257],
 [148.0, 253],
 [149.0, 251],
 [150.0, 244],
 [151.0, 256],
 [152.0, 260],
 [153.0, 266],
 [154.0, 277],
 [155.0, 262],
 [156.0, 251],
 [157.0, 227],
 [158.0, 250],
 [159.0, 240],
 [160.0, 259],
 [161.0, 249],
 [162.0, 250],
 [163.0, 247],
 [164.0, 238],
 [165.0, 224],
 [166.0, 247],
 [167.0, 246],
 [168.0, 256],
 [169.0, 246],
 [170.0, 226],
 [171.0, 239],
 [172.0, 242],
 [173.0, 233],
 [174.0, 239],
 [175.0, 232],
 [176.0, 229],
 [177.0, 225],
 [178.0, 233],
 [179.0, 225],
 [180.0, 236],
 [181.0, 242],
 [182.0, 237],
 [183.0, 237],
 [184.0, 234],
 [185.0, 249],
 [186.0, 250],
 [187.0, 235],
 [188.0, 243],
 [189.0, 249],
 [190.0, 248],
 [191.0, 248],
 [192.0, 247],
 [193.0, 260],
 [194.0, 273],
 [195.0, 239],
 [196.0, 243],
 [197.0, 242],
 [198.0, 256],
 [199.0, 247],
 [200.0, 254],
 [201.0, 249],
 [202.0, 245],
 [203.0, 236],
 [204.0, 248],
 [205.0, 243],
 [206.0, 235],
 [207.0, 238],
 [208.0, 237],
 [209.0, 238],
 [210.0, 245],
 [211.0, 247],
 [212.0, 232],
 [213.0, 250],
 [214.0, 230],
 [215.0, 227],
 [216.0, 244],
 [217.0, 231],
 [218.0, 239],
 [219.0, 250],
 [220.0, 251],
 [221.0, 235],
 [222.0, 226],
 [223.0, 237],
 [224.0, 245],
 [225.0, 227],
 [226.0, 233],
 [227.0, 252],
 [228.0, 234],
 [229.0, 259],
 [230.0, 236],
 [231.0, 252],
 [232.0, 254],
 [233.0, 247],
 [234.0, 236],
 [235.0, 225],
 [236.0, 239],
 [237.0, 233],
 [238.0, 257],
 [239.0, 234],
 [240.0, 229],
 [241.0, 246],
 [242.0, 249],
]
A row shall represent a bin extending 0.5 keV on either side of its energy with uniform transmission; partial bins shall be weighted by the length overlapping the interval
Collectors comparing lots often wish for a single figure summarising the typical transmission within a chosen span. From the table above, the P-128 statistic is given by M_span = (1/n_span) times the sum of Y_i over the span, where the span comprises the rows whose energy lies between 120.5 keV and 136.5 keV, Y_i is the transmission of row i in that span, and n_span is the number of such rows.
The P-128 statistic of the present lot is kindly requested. 237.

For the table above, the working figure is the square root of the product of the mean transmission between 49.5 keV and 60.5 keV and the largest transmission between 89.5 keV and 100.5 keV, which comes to 244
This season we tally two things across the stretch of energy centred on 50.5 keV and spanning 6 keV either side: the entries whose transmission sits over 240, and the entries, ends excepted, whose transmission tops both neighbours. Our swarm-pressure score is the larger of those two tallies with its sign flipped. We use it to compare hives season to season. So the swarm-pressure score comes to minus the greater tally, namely -5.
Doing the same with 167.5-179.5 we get -3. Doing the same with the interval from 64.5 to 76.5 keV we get -4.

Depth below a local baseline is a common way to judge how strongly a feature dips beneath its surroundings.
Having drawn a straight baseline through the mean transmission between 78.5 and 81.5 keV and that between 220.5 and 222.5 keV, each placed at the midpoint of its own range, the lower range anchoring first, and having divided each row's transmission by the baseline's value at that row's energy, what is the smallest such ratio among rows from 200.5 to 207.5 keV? 1.01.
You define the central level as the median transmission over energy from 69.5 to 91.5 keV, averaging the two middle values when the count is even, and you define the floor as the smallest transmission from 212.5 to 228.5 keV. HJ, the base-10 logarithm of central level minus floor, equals 1.19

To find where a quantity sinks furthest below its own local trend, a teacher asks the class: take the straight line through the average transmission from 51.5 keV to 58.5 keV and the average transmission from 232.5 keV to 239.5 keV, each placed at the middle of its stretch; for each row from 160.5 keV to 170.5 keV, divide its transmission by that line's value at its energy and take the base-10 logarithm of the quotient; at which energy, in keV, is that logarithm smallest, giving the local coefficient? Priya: 165.0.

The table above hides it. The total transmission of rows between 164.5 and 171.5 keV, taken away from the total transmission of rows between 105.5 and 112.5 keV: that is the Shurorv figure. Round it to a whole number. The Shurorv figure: -49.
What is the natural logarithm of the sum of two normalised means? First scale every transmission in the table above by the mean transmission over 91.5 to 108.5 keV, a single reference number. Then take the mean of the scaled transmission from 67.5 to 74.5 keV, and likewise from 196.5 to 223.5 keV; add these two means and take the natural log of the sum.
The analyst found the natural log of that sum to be 0.7079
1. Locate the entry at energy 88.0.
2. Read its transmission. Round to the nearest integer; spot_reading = 242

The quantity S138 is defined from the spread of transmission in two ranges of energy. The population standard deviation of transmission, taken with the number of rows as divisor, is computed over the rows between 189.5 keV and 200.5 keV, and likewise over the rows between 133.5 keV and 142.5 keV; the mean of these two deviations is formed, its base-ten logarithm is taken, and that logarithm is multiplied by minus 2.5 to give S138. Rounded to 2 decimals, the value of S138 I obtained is -2.41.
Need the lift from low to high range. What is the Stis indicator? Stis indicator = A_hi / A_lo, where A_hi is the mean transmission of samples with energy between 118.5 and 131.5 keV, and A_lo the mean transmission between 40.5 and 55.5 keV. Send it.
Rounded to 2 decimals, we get 0.98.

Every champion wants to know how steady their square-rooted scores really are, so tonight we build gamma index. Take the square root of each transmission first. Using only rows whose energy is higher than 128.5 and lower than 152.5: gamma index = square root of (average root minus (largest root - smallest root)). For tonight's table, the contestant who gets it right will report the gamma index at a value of 3.829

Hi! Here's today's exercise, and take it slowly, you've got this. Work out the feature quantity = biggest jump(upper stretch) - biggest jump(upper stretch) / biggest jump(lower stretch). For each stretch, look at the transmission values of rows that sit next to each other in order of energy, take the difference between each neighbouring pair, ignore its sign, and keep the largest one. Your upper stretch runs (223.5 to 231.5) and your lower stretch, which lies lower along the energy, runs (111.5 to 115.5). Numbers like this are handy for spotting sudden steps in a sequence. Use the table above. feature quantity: 22.7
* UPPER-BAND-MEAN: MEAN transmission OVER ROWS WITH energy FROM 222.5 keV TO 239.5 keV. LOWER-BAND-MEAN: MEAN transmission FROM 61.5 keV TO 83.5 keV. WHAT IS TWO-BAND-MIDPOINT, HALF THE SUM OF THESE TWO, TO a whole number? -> 241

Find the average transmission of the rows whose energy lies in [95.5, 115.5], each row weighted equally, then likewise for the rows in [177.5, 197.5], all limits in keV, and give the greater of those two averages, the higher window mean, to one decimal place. 243.5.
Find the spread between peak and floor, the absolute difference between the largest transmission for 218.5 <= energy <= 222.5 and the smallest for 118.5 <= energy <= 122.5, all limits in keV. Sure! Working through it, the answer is 20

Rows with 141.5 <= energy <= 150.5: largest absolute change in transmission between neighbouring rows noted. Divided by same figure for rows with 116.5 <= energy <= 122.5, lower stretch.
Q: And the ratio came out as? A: 1.11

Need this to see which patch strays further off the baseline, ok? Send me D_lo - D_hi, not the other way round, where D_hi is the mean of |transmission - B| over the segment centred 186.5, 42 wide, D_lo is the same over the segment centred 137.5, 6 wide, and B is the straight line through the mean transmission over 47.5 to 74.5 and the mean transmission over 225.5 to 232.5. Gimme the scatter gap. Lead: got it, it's 1.3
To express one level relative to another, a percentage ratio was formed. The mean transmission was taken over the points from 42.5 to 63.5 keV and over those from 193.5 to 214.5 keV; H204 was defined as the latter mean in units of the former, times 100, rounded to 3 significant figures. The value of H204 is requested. 102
